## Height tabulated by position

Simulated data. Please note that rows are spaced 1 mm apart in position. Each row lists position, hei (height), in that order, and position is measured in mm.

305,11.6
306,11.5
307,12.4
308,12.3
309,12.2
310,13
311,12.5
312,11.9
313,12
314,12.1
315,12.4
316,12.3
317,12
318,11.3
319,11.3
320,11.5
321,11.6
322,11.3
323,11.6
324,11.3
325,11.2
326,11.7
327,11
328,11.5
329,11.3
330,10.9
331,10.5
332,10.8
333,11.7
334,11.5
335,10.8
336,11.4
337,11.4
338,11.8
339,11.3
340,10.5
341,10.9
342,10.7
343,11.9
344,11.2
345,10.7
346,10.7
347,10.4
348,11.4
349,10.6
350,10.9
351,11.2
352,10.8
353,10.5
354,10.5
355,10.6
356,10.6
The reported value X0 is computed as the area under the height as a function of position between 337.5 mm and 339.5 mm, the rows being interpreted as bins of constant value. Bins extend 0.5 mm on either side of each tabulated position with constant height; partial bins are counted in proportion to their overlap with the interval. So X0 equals 23.1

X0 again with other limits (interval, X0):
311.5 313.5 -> 23.9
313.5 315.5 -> 24.5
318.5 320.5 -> 22.8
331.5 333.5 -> 22.5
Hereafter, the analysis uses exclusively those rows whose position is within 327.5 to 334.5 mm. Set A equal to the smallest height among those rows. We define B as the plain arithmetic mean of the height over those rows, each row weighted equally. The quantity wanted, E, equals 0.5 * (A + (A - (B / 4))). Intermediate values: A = 10.5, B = 11.2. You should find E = 9.1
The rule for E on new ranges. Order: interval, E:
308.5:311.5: 10.6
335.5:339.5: 9.9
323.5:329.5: 9.6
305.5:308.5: 10.0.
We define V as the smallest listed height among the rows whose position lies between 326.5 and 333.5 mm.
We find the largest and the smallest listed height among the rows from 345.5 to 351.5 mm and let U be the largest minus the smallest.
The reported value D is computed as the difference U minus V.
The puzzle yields -9.5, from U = 1.0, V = 10.5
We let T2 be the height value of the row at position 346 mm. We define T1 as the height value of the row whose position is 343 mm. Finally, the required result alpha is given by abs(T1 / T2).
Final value 1.11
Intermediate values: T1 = 11.9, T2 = 10.7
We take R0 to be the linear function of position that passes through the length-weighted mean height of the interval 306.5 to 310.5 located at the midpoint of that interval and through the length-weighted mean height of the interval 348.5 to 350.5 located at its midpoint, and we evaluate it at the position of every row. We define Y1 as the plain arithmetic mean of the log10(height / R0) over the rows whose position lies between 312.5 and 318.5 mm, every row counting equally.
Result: -0.006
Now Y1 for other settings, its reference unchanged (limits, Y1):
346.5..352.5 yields 0.005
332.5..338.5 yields 0.003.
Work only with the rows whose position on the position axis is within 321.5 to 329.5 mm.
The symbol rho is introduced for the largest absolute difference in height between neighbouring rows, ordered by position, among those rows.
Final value 0.70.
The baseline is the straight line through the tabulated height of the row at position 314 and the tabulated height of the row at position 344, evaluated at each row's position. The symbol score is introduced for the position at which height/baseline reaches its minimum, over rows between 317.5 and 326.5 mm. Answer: 318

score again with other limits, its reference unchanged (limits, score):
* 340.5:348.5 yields 347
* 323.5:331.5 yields 331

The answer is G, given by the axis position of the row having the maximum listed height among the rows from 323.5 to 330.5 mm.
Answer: 326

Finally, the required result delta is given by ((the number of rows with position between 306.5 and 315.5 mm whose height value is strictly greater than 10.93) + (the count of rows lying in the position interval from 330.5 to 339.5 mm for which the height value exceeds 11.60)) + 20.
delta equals 31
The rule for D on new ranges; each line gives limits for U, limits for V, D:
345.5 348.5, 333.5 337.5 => -9.8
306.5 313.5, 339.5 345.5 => -9.4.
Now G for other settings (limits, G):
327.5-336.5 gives 333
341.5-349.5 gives 343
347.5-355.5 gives 348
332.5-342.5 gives 338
